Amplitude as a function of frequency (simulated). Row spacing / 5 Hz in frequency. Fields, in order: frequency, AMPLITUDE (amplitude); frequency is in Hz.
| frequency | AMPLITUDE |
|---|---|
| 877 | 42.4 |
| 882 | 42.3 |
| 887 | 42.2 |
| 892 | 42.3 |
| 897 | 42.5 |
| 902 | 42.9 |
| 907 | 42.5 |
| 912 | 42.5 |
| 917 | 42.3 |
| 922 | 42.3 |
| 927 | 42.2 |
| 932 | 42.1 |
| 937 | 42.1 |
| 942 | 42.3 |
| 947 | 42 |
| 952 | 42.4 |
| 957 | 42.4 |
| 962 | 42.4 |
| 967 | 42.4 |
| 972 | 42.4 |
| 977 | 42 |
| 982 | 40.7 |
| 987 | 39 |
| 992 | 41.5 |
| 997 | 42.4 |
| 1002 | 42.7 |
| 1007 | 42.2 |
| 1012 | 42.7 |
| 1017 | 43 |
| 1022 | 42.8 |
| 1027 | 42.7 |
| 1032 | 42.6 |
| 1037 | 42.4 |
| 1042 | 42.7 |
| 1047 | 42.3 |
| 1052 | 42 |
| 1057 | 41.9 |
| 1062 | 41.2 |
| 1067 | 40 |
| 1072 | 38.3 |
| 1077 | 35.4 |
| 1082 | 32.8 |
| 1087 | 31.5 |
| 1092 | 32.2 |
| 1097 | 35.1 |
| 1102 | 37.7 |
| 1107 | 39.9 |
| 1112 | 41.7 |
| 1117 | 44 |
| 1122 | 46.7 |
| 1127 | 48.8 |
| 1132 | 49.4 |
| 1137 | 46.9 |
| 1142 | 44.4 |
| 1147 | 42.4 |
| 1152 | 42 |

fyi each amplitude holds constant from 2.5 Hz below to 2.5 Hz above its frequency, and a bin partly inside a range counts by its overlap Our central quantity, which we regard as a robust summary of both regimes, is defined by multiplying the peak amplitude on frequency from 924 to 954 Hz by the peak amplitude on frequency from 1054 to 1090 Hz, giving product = 1777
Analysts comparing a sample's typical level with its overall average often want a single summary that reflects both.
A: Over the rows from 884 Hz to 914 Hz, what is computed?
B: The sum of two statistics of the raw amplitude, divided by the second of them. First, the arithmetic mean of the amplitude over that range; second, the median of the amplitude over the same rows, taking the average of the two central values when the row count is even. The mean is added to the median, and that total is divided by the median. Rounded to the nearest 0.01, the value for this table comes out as 2.00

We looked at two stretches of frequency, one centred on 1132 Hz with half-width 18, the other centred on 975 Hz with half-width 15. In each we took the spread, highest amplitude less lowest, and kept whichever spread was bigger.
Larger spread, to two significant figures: 7.0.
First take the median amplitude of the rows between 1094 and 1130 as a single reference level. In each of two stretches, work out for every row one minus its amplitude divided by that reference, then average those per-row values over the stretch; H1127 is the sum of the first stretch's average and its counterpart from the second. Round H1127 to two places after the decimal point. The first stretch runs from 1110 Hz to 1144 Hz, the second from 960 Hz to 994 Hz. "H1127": -0.10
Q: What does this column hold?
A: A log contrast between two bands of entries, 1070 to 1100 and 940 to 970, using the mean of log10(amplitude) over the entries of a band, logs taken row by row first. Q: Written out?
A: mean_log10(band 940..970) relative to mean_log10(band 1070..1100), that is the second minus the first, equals 0.093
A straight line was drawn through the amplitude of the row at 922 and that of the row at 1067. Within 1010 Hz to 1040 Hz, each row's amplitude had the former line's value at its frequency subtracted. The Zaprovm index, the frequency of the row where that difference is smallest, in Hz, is 1012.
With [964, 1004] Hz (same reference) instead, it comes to 987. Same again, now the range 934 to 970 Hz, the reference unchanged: 937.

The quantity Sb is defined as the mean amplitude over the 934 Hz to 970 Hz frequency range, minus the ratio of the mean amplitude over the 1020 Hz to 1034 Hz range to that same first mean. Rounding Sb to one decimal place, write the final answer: 41.3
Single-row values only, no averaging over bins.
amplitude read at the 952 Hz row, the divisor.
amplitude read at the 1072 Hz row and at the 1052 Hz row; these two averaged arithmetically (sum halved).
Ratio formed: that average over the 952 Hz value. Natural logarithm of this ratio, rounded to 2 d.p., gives -0.05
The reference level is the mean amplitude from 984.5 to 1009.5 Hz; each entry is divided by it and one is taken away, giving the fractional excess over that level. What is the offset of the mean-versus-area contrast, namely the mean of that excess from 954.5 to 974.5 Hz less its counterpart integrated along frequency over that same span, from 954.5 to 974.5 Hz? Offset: -0.38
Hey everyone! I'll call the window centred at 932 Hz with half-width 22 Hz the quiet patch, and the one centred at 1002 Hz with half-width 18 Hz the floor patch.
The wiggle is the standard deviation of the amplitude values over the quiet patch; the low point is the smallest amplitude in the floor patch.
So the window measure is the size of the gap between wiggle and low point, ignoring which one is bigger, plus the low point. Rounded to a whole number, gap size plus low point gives 78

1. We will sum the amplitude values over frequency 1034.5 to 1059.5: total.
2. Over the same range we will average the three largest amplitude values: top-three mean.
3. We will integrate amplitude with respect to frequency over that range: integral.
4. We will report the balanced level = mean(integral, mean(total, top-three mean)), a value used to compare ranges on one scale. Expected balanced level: 592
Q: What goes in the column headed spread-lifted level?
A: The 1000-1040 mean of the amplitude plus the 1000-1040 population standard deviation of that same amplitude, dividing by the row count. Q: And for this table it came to 42.9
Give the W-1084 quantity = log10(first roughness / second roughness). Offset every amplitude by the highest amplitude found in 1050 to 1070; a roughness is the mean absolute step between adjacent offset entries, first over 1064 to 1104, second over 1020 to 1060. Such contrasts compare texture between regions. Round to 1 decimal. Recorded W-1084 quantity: 1.0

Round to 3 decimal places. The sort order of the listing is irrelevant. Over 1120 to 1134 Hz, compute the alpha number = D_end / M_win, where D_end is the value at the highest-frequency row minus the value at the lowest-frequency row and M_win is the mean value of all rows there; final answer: 0.056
